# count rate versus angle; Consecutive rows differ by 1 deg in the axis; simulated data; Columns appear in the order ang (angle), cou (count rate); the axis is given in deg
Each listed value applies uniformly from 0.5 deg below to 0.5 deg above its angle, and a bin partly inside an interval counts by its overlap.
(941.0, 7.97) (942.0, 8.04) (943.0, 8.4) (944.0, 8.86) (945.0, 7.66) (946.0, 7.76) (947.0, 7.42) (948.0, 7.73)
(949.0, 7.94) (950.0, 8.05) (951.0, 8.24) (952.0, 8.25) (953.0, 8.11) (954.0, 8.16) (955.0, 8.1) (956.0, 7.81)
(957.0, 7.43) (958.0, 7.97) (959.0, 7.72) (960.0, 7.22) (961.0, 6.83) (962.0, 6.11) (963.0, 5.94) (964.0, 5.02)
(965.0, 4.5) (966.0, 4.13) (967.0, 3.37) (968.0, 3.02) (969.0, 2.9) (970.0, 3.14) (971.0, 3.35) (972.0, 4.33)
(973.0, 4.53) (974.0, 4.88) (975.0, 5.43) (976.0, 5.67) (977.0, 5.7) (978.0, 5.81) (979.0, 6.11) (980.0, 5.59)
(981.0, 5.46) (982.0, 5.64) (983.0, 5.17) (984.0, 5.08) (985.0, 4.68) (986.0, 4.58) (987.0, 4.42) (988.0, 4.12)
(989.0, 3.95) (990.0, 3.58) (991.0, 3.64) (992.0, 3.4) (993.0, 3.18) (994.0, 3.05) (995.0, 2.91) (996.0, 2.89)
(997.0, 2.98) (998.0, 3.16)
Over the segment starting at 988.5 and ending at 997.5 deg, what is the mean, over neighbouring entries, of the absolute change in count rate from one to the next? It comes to 0.16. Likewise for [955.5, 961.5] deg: 0.41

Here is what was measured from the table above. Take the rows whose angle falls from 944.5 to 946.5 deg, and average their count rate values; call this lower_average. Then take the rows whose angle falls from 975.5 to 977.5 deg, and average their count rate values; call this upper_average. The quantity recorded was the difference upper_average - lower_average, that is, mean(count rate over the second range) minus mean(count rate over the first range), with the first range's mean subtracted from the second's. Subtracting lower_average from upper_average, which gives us -2.0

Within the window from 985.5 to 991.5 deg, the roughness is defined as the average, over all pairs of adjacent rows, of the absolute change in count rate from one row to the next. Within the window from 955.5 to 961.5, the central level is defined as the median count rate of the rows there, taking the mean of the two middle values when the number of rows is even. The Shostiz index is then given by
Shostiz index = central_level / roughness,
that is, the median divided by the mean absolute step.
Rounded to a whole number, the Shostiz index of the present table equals 36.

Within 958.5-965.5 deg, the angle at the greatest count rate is 959.0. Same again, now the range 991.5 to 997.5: 992.0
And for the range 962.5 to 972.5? 963.0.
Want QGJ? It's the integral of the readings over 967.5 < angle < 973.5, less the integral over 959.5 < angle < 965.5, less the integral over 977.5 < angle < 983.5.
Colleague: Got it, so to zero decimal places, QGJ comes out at -48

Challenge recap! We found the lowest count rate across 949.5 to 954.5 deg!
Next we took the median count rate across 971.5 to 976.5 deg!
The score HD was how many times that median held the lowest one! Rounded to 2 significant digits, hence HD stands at 0.61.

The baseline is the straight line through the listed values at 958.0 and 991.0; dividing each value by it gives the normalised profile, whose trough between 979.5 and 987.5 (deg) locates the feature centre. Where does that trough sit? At 985.0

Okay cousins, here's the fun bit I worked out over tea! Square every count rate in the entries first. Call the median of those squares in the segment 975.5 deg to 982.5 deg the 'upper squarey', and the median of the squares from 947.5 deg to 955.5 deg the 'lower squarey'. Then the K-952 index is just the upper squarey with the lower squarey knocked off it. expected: -33.5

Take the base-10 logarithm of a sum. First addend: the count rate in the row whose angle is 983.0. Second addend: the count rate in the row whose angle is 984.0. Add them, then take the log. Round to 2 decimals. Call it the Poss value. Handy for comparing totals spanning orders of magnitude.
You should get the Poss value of 1.01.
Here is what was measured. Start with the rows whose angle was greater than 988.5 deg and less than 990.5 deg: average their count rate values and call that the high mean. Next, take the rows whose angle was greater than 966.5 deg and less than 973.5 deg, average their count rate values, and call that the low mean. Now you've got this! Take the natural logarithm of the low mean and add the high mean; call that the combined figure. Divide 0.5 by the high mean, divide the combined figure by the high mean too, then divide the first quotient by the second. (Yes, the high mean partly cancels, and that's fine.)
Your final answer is 0.100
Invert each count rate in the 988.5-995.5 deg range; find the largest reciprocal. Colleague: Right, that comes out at 0.34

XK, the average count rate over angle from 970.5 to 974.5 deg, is 4.3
